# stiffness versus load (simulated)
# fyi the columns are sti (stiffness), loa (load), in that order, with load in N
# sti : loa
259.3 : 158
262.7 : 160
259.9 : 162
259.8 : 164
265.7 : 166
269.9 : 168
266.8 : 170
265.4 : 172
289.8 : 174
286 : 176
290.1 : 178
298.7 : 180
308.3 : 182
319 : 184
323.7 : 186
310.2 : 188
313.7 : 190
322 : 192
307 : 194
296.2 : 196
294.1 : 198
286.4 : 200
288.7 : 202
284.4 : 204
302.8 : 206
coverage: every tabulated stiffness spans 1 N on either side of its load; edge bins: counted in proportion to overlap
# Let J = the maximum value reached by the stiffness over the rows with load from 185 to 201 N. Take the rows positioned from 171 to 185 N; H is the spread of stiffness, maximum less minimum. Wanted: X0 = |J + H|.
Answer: 377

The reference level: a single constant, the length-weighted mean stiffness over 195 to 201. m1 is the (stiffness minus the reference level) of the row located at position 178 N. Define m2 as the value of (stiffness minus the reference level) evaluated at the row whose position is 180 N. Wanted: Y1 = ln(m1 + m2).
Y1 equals 1.5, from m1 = -2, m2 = 6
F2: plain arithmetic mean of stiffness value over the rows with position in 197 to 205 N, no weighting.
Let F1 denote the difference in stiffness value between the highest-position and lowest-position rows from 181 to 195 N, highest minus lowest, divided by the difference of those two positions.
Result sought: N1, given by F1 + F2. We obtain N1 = 288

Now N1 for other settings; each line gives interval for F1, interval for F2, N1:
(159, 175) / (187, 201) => 306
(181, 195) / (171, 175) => 277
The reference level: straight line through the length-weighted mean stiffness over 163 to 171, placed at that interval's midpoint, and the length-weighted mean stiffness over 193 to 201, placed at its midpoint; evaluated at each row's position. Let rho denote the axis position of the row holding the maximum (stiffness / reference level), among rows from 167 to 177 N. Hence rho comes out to 174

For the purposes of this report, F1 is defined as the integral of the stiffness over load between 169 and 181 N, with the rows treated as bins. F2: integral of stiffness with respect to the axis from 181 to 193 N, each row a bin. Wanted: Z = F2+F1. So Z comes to 7187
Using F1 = 3394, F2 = 3794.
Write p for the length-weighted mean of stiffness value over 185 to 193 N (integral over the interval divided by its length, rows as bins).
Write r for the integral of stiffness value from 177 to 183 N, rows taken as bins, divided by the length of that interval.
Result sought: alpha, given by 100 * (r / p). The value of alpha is 94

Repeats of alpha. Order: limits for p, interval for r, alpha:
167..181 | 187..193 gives 112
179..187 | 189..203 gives 96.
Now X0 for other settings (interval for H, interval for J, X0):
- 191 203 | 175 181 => 334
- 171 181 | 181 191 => 357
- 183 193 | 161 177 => 303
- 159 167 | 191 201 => 328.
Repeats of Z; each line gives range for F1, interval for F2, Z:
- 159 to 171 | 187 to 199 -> 6856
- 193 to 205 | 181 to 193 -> 7307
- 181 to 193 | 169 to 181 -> 7187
